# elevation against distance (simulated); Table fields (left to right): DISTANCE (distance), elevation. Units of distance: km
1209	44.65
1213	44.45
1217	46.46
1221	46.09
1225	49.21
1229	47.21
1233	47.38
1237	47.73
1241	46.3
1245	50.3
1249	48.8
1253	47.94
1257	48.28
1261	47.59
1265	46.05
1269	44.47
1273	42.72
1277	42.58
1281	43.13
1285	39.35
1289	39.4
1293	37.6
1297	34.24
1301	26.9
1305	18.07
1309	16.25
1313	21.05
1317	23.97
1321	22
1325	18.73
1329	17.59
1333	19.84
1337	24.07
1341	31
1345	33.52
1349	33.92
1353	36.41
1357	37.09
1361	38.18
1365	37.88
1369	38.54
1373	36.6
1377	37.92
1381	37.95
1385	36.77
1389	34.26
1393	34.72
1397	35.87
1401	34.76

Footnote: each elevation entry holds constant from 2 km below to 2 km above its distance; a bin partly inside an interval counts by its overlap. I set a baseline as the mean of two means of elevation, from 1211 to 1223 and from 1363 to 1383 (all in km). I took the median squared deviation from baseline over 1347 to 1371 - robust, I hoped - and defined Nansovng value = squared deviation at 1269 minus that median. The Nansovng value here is -11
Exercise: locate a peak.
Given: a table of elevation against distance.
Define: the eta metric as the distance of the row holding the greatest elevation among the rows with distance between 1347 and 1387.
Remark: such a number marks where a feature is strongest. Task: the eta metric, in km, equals 1369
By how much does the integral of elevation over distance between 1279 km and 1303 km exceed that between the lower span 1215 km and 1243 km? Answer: -439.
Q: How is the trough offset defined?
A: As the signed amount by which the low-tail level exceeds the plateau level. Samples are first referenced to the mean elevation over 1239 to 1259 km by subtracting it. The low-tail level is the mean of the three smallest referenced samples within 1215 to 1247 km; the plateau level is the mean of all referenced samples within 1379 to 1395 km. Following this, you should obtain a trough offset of 10.4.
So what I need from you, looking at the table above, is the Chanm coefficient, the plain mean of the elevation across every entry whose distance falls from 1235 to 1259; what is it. 48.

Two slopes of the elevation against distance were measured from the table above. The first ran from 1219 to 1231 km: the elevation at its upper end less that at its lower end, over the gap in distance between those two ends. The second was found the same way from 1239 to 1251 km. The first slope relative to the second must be 0.45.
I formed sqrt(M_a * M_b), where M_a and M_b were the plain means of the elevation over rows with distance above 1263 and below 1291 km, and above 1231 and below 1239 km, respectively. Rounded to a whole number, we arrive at 45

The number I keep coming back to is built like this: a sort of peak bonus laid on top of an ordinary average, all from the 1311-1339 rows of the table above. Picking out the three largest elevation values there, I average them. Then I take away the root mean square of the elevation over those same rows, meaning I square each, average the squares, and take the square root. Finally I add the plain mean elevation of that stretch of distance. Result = 23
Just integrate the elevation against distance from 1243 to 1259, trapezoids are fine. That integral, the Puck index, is 781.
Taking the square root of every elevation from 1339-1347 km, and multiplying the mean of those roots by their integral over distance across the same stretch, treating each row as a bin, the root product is 258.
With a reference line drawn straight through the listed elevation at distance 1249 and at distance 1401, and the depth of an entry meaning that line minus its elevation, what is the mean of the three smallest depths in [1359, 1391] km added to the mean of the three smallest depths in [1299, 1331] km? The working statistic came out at 18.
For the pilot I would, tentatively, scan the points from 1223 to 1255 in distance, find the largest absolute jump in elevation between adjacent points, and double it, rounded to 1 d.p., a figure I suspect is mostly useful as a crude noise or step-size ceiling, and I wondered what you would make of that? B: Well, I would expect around 8.0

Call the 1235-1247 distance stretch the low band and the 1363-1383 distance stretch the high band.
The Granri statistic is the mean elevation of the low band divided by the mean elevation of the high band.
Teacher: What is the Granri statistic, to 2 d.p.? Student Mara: 1.27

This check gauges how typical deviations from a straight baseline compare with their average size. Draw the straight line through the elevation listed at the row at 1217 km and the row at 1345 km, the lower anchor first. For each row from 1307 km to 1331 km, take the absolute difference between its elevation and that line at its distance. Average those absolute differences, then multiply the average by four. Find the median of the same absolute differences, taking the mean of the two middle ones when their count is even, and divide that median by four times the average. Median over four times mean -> 0.251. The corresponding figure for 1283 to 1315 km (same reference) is 0.208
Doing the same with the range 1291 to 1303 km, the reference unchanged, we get 0.189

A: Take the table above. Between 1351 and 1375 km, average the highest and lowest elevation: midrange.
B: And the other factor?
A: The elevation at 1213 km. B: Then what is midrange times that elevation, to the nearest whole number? 1666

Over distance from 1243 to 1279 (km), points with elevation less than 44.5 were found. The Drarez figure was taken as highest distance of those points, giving 1277 km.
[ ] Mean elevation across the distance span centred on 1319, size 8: 23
